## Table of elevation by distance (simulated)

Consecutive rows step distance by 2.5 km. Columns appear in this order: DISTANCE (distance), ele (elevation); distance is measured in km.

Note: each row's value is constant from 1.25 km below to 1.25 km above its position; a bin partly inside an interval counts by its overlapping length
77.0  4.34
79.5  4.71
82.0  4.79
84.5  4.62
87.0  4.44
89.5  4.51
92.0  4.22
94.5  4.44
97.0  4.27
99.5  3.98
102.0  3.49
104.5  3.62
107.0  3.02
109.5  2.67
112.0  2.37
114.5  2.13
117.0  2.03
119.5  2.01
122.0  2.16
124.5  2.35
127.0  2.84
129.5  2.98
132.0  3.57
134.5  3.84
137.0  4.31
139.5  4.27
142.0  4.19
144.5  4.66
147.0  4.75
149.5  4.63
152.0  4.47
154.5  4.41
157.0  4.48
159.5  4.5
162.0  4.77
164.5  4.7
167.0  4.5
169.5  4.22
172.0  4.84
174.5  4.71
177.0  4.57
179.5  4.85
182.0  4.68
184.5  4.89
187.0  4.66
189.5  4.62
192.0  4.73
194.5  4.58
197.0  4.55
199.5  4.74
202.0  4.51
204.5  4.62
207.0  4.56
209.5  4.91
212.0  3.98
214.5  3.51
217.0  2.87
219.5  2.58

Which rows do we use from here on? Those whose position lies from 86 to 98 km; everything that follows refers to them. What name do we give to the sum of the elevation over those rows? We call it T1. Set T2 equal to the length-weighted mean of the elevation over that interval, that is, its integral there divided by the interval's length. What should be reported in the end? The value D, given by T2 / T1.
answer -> 0.200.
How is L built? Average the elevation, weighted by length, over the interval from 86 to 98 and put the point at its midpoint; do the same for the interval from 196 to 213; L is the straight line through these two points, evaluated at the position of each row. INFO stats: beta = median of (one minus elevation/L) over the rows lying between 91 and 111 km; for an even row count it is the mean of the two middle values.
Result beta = 0.14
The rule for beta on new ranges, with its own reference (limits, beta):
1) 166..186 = -0.04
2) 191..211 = -0.01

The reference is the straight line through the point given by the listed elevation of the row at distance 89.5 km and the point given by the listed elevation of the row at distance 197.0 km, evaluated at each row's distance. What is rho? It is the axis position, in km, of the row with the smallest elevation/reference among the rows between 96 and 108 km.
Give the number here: 107.0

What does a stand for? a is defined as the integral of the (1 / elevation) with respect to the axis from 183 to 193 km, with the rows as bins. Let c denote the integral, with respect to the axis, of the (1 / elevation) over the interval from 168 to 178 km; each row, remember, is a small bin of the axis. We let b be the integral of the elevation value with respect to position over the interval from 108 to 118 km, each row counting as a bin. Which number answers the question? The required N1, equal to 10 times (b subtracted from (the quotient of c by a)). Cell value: -222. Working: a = 2.12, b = 23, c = 2.19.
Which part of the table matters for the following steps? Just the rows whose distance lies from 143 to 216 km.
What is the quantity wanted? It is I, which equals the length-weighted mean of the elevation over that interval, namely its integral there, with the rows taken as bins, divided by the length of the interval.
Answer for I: 4.57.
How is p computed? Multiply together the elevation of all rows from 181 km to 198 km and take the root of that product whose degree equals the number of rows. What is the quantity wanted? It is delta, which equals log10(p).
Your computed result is 0.669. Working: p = 4.67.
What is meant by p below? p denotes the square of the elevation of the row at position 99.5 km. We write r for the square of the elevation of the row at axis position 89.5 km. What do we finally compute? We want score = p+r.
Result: 36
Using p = 15.8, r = 20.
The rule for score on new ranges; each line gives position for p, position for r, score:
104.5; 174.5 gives 35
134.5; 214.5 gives 27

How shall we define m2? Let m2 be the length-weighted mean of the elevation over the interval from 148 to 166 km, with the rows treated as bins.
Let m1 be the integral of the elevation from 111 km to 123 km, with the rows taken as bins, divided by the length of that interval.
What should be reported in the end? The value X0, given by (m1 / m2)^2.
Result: 0.2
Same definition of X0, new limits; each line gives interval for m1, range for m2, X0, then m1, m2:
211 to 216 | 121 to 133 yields 1.8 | 3.69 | 2.78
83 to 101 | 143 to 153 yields 0.9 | 4.35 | 4.62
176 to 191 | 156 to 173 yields 1.1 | 4.71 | 4.57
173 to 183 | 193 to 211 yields 1.0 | 4.71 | 4.63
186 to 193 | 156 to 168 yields 1.0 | 4.67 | 4.59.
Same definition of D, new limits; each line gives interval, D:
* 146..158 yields 0.200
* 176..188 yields 0.200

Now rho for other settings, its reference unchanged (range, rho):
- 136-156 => 142.0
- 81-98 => 92.0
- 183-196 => 194.5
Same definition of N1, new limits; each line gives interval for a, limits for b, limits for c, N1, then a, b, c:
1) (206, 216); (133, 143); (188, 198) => -405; 2.43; 41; 2.16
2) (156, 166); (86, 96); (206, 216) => -429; 2.17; 44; 2.43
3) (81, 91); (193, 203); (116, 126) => -439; 2.19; 46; 4.66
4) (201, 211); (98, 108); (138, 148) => -345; 2.16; 36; 2.25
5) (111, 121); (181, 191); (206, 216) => -466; 4.71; 47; 2.43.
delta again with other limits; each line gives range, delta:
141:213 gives 0.662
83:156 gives 0.543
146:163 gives 0.660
